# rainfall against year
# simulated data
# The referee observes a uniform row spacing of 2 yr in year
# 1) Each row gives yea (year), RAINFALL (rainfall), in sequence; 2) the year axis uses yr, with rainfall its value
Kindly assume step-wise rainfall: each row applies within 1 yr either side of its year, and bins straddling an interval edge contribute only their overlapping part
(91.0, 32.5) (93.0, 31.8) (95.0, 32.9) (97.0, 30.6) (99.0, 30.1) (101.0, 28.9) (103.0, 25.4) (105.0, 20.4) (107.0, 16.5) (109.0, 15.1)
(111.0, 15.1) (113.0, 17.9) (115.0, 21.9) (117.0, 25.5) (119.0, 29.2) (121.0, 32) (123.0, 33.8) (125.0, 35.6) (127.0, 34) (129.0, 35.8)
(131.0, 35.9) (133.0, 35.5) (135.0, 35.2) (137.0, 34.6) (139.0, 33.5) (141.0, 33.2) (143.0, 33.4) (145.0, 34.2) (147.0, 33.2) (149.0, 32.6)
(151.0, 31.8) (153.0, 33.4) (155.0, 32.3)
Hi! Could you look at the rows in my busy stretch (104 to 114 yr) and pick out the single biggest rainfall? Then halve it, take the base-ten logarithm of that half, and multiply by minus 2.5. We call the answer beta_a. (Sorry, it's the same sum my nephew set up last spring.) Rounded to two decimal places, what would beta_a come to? -2.52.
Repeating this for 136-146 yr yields -3.10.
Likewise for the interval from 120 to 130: -3.13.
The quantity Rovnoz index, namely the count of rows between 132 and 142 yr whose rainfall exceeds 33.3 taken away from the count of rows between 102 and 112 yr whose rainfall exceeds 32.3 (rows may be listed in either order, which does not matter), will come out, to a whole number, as -4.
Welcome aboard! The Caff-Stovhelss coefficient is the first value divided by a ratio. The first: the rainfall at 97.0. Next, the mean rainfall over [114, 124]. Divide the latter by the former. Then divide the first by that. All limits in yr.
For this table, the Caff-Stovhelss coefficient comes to 33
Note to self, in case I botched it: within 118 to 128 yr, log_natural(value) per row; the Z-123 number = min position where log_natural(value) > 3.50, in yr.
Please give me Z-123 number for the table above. 123.0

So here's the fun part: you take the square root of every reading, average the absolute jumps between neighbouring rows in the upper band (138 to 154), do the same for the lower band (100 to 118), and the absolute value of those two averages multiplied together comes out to 0.022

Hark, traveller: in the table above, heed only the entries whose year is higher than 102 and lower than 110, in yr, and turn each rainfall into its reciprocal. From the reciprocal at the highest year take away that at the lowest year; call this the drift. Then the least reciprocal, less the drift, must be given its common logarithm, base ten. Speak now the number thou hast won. -1.90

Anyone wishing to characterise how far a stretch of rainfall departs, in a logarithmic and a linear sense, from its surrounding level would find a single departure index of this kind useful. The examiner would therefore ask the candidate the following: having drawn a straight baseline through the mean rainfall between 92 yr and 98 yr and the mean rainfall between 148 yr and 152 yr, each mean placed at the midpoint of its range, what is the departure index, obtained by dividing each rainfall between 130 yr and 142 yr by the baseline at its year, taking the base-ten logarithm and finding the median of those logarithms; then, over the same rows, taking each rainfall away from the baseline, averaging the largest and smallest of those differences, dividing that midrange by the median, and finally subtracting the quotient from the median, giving 68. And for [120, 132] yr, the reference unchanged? 54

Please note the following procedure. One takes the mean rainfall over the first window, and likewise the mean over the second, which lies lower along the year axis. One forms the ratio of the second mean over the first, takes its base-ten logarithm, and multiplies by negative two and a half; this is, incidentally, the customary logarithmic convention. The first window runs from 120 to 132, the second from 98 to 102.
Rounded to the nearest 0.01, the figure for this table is 0.17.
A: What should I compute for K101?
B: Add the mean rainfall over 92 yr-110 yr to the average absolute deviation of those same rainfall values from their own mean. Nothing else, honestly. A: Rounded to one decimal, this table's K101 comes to 31.4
